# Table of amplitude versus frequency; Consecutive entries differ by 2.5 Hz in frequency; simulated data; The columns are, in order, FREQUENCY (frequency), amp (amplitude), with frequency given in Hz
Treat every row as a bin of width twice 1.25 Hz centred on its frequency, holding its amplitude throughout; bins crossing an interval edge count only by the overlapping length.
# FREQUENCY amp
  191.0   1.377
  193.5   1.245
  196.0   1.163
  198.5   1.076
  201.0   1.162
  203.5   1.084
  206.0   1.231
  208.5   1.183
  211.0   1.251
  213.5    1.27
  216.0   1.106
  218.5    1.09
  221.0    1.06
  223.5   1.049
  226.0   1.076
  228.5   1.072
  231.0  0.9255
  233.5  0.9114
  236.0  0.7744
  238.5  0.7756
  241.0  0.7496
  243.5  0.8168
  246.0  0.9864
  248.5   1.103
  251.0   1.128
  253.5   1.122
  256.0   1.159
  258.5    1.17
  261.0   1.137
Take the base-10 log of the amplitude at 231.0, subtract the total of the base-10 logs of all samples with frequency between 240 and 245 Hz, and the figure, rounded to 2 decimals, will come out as 0.18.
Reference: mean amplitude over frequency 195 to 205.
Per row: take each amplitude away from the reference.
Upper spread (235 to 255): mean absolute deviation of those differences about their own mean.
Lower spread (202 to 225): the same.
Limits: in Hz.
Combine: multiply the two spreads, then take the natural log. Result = -4.4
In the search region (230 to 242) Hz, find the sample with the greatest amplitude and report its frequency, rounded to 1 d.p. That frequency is 231.0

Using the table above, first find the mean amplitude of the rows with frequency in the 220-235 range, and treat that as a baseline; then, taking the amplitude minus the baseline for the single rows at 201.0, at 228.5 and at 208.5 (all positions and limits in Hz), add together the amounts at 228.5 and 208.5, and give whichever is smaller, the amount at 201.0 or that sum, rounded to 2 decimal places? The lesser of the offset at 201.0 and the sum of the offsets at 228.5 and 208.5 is 0.15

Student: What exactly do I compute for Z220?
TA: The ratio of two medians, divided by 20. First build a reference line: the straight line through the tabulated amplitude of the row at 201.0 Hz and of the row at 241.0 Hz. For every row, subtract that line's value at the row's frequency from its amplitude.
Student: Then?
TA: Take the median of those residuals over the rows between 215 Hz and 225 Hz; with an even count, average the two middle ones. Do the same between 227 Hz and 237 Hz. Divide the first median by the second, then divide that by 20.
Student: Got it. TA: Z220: 0.07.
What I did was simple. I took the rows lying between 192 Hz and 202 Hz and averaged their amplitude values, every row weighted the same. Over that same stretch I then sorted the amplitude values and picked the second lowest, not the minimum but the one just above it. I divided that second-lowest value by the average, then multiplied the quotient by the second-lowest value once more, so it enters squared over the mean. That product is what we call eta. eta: 1.2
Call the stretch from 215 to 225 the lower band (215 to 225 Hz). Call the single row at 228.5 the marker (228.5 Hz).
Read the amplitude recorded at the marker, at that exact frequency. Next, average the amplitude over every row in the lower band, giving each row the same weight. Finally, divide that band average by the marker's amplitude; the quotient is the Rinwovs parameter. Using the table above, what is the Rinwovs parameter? 1.00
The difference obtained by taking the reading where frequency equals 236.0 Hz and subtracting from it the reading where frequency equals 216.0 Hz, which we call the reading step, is -0.33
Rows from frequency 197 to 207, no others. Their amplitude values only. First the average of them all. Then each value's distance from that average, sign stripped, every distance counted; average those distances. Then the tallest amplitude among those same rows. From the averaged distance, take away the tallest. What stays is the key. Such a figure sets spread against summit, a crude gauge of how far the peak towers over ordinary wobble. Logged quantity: -1.17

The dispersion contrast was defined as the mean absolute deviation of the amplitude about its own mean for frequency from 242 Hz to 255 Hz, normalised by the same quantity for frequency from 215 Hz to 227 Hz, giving 5.9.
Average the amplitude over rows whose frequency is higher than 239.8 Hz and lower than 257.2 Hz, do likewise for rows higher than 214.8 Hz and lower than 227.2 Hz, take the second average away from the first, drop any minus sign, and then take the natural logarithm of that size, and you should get -2.7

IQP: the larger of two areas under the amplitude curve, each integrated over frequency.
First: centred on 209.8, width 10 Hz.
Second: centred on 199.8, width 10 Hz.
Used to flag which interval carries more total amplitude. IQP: 12.3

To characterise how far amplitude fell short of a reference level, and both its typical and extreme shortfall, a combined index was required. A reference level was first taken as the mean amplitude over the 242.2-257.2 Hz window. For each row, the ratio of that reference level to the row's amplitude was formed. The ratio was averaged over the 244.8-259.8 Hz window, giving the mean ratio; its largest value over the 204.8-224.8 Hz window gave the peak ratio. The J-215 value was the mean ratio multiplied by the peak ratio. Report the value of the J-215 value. 0.95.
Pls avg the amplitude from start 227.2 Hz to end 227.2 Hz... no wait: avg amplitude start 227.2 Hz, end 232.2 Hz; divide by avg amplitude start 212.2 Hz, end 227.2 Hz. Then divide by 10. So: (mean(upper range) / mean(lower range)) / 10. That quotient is 0.090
